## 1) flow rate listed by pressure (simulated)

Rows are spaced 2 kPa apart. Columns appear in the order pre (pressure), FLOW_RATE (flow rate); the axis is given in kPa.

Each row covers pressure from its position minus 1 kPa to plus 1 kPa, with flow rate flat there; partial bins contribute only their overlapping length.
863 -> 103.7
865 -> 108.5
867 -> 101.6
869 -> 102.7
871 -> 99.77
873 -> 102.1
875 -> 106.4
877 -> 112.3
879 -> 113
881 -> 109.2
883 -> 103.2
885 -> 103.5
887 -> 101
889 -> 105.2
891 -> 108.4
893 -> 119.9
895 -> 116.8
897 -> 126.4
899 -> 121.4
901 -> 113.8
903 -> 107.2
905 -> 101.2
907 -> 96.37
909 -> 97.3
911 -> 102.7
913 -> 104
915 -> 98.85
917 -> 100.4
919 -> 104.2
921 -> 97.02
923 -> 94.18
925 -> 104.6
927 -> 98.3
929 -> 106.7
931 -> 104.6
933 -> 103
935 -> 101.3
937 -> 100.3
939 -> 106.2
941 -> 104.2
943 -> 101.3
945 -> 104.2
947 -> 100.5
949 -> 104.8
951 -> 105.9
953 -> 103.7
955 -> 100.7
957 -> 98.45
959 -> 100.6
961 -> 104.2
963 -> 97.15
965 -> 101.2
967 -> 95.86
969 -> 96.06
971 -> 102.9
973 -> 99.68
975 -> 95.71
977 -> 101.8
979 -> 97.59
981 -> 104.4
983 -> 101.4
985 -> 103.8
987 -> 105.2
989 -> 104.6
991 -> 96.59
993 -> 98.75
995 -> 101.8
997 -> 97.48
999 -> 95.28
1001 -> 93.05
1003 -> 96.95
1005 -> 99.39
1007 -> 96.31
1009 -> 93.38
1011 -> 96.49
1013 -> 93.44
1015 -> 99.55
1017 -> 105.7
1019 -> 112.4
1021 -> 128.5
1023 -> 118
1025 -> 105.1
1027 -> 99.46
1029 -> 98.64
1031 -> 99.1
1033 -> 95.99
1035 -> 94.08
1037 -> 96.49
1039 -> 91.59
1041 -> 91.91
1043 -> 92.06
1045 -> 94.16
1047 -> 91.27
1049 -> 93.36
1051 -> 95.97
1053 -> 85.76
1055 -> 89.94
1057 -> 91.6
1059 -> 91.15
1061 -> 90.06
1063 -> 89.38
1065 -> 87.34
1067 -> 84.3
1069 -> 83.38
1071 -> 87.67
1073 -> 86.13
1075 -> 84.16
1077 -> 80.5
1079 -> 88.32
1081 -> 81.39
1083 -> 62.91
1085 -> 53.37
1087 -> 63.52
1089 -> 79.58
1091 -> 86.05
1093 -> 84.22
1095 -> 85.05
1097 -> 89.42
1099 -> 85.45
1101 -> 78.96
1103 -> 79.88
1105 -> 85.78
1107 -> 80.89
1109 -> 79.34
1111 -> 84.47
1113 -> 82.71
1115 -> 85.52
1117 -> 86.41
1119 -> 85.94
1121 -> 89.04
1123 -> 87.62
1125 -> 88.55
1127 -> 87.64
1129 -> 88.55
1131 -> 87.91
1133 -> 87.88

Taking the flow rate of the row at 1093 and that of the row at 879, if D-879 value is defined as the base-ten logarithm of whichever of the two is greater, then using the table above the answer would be 2.05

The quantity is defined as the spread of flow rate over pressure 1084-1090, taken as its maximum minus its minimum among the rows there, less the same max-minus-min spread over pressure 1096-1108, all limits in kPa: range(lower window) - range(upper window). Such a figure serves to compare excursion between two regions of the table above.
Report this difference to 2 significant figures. 16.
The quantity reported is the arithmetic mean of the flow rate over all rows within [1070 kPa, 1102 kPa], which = 80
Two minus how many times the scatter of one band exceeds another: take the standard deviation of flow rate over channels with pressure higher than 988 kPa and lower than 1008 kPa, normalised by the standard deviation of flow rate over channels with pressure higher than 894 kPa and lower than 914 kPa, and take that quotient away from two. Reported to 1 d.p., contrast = 1.7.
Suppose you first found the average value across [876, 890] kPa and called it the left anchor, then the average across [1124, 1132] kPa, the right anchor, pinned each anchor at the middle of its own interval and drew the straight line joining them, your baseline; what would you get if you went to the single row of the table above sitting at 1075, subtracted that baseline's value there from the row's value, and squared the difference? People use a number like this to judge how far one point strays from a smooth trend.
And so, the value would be 64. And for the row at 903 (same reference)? 4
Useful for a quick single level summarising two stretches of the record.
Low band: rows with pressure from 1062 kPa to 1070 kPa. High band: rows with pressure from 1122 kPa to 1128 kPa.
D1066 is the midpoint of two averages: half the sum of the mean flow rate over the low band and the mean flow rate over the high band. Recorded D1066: 87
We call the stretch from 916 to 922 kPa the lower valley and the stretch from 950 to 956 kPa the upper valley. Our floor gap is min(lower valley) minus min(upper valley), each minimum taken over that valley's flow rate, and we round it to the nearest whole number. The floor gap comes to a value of -4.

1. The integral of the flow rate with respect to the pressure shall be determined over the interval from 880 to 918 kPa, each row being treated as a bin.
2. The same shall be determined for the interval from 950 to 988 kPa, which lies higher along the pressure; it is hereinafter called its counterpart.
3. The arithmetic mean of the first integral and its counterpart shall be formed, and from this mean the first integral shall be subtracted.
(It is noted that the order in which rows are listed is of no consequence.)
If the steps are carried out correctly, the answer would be -121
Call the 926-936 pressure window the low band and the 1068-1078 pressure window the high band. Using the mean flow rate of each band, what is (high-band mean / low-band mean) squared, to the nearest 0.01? 0.67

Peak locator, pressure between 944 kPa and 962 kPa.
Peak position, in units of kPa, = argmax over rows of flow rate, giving 951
